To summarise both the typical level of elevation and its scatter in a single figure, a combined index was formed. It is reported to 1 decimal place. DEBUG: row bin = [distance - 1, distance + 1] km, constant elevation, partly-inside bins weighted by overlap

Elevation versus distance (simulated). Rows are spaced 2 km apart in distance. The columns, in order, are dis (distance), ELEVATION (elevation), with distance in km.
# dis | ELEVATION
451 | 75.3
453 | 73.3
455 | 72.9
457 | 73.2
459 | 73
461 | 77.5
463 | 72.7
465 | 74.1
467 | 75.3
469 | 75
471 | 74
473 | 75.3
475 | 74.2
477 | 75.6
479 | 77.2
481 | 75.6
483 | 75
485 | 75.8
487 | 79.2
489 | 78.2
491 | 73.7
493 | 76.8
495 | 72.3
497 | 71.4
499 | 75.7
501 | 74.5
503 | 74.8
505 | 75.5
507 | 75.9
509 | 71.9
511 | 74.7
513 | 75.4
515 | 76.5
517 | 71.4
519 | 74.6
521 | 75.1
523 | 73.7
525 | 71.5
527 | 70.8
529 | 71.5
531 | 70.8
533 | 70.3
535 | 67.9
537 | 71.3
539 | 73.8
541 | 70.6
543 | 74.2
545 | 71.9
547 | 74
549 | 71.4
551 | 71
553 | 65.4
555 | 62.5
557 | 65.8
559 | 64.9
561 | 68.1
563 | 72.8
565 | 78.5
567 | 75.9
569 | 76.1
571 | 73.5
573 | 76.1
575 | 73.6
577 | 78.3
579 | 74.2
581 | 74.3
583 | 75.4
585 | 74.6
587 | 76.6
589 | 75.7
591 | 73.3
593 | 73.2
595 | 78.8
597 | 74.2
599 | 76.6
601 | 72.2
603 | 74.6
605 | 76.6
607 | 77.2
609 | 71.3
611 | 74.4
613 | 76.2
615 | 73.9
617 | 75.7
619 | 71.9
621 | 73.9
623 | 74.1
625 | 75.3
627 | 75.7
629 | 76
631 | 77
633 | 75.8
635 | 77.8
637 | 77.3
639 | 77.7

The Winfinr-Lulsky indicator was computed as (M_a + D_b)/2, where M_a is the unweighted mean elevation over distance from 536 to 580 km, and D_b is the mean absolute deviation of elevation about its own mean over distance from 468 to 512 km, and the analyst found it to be 36.7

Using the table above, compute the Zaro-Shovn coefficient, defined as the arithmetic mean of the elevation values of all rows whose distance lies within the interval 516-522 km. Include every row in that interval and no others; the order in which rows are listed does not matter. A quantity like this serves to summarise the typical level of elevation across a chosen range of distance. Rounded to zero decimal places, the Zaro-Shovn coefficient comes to 74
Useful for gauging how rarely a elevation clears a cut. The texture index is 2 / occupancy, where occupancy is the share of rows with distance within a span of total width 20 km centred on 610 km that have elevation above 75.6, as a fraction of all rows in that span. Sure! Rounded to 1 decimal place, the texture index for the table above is 5.0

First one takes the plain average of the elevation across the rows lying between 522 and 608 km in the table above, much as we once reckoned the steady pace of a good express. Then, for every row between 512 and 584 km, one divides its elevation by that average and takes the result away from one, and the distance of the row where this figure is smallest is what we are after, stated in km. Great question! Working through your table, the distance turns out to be 565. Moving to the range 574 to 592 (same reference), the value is 577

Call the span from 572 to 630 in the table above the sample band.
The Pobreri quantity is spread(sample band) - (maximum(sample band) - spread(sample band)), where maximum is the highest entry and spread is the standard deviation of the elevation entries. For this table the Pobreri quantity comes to -75.3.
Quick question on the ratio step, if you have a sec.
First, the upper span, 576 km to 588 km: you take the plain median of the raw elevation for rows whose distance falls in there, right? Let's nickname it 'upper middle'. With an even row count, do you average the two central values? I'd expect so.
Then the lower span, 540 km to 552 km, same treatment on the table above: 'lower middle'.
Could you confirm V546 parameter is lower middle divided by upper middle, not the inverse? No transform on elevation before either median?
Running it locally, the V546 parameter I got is 0.96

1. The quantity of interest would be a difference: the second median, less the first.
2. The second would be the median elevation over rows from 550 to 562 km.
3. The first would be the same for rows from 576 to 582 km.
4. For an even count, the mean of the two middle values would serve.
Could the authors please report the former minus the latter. -9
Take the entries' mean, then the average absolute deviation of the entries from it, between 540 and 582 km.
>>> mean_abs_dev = 3.5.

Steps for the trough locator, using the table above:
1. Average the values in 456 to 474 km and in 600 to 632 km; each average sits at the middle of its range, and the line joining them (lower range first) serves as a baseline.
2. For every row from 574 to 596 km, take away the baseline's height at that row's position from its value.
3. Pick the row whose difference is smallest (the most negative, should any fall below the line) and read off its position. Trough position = 593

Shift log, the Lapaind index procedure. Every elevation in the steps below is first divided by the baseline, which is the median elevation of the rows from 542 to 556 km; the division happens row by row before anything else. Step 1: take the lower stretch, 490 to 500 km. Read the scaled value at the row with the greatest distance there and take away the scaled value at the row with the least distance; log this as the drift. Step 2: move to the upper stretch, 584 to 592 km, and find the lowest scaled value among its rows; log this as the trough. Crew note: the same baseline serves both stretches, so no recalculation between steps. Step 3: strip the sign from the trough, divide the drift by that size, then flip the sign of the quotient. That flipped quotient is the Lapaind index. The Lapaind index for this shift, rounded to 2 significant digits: -0.027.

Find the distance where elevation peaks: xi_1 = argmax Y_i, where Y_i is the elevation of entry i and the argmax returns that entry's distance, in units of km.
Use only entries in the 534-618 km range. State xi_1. 595 km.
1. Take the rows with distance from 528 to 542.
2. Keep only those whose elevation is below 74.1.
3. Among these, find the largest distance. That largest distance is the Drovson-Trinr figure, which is 541 km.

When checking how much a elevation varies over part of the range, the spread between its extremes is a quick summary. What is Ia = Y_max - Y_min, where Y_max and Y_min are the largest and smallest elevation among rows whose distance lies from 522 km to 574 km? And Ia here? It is 16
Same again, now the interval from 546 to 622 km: 16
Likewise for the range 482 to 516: 8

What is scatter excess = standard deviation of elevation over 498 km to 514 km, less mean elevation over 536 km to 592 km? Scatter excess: -71.4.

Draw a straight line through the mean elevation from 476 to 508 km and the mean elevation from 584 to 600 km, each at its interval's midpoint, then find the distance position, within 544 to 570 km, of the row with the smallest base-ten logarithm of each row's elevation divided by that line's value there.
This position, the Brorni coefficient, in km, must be 555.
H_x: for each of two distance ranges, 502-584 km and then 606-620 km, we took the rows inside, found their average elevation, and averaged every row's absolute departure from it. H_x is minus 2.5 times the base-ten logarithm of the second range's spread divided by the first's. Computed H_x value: 0.5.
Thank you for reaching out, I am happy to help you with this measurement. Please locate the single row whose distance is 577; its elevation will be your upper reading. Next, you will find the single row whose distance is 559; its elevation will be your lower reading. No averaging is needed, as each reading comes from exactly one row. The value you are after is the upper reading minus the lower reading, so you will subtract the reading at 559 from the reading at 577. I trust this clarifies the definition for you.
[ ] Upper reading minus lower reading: 13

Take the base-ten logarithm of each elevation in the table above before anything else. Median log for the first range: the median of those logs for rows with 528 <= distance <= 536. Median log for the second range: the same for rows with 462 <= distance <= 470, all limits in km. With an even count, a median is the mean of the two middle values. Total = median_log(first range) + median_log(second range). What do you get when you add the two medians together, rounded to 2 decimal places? 3.72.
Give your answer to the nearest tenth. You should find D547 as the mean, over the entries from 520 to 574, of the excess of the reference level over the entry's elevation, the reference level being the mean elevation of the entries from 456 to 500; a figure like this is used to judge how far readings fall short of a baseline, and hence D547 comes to 3.6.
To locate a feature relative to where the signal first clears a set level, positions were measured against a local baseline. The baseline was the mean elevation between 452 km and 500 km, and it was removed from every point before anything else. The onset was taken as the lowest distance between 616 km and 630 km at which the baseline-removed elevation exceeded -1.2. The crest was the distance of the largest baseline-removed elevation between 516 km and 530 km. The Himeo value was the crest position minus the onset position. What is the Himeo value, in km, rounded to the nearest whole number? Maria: -96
